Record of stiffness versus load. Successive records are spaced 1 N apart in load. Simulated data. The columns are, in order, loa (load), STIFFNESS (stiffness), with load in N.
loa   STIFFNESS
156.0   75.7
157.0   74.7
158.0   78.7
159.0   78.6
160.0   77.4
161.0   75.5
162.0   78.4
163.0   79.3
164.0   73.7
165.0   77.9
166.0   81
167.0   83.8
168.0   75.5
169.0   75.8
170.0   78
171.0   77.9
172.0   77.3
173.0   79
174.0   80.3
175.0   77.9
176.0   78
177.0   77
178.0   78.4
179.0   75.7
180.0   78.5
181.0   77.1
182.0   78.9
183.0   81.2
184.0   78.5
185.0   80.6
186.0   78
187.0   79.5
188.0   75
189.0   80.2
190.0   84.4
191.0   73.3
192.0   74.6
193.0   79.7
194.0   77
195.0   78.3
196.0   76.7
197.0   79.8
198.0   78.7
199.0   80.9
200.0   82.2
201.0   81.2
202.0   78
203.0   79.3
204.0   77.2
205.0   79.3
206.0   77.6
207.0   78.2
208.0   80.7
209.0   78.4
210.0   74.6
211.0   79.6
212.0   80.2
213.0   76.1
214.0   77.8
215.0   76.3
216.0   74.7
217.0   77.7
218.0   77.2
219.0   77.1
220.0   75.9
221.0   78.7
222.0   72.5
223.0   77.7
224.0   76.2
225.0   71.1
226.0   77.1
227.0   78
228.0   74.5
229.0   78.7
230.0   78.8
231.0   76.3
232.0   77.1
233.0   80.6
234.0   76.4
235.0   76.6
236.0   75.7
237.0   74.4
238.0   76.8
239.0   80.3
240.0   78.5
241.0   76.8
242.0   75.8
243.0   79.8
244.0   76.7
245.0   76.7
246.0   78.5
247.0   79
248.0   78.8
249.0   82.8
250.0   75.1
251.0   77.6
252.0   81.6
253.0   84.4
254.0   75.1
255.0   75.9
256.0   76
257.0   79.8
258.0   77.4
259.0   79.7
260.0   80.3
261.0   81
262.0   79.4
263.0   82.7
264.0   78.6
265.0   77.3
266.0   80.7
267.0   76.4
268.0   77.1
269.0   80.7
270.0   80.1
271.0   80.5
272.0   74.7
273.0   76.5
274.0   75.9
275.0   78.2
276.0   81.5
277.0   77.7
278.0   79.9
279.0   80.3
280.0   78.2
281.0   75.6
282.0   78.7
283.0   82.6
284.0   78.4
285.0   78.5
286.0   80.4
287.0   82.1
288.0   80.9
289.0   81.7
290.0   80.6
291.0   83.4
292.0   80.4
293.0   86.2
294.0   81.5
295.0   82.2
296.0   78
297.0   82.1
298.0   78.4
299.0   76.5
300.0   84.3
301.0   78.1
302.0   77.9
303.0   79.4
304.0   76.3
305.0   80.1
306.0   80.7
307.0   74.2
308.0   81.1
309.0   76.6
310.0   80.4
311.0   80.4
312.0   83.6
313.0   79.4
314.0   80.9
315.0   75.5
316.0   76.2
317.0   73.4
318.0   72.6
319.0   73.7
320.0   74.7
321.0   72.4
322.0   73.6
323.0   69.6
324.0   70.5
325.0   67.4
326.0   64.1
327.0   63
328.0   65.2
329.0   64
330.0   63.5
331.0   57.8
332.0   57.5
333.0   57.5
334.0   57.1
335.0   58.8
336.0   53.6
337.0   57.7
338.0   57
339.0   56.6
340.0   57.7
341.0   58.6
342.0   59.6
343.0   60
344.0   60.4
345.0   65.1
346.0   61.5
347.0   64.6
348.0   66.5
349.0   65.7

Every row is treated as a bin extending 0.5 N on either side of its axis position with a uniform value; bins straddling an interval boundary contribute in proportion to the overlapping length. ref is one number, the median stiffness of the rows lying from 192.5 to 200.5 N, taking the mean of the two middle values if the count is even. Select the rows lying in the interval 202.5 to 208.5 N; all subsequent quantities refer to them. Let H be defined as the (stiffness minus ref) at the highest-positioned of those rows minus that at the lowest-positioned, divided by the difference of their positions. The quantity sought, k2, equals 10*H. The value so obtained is 3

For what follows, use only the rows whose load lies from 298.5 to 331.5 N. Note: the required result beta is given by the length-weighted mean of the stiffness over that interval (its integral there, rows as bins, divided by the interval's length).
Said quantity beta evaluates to 74.2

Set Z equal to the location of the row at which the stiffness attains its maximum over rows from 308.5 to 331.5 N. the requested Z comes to 312.0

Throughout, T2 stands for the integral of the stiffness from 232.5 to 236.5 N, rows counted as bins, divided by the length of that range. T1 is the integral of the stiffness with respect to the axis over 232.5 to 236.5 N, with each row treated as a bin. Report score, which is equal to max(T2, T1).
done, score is 309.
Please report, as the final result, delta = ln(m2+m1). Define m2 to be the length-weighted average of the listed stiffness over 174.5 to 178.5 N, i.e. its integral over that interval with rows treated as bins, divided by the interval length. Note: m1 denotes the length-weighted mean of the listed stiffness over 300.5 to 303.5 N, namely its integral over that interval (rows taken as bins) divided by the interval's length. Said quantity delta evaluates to 5.052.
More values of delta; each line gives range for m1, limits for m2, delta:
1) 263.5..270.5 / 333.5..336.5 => 4.907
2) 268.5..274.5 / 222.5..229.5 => 5.039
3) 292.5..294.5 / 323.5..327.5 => 5.011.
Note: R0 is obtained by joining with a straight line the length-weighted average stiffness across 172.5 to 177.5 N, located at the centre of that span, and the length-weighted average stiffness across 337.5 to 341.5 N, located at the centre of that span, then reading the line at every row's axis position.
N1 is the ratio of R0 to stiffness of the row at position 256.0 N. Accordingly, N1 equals 0.90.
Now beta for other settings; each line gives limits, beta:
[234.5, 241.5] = 77.0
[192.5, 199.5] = 78.7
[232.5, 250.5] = 77.7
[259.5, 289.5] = 79.2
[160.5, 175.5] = 78.1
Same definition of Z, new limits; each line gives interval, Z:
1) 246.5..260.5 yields 253.0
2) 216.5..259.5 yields 253.0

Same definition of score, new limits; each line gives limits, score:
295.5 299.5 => 315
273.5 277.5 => 313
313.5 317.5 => 306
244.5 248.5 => 313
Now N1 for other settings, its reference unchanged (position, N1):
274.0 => 0.87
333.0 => 1.01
